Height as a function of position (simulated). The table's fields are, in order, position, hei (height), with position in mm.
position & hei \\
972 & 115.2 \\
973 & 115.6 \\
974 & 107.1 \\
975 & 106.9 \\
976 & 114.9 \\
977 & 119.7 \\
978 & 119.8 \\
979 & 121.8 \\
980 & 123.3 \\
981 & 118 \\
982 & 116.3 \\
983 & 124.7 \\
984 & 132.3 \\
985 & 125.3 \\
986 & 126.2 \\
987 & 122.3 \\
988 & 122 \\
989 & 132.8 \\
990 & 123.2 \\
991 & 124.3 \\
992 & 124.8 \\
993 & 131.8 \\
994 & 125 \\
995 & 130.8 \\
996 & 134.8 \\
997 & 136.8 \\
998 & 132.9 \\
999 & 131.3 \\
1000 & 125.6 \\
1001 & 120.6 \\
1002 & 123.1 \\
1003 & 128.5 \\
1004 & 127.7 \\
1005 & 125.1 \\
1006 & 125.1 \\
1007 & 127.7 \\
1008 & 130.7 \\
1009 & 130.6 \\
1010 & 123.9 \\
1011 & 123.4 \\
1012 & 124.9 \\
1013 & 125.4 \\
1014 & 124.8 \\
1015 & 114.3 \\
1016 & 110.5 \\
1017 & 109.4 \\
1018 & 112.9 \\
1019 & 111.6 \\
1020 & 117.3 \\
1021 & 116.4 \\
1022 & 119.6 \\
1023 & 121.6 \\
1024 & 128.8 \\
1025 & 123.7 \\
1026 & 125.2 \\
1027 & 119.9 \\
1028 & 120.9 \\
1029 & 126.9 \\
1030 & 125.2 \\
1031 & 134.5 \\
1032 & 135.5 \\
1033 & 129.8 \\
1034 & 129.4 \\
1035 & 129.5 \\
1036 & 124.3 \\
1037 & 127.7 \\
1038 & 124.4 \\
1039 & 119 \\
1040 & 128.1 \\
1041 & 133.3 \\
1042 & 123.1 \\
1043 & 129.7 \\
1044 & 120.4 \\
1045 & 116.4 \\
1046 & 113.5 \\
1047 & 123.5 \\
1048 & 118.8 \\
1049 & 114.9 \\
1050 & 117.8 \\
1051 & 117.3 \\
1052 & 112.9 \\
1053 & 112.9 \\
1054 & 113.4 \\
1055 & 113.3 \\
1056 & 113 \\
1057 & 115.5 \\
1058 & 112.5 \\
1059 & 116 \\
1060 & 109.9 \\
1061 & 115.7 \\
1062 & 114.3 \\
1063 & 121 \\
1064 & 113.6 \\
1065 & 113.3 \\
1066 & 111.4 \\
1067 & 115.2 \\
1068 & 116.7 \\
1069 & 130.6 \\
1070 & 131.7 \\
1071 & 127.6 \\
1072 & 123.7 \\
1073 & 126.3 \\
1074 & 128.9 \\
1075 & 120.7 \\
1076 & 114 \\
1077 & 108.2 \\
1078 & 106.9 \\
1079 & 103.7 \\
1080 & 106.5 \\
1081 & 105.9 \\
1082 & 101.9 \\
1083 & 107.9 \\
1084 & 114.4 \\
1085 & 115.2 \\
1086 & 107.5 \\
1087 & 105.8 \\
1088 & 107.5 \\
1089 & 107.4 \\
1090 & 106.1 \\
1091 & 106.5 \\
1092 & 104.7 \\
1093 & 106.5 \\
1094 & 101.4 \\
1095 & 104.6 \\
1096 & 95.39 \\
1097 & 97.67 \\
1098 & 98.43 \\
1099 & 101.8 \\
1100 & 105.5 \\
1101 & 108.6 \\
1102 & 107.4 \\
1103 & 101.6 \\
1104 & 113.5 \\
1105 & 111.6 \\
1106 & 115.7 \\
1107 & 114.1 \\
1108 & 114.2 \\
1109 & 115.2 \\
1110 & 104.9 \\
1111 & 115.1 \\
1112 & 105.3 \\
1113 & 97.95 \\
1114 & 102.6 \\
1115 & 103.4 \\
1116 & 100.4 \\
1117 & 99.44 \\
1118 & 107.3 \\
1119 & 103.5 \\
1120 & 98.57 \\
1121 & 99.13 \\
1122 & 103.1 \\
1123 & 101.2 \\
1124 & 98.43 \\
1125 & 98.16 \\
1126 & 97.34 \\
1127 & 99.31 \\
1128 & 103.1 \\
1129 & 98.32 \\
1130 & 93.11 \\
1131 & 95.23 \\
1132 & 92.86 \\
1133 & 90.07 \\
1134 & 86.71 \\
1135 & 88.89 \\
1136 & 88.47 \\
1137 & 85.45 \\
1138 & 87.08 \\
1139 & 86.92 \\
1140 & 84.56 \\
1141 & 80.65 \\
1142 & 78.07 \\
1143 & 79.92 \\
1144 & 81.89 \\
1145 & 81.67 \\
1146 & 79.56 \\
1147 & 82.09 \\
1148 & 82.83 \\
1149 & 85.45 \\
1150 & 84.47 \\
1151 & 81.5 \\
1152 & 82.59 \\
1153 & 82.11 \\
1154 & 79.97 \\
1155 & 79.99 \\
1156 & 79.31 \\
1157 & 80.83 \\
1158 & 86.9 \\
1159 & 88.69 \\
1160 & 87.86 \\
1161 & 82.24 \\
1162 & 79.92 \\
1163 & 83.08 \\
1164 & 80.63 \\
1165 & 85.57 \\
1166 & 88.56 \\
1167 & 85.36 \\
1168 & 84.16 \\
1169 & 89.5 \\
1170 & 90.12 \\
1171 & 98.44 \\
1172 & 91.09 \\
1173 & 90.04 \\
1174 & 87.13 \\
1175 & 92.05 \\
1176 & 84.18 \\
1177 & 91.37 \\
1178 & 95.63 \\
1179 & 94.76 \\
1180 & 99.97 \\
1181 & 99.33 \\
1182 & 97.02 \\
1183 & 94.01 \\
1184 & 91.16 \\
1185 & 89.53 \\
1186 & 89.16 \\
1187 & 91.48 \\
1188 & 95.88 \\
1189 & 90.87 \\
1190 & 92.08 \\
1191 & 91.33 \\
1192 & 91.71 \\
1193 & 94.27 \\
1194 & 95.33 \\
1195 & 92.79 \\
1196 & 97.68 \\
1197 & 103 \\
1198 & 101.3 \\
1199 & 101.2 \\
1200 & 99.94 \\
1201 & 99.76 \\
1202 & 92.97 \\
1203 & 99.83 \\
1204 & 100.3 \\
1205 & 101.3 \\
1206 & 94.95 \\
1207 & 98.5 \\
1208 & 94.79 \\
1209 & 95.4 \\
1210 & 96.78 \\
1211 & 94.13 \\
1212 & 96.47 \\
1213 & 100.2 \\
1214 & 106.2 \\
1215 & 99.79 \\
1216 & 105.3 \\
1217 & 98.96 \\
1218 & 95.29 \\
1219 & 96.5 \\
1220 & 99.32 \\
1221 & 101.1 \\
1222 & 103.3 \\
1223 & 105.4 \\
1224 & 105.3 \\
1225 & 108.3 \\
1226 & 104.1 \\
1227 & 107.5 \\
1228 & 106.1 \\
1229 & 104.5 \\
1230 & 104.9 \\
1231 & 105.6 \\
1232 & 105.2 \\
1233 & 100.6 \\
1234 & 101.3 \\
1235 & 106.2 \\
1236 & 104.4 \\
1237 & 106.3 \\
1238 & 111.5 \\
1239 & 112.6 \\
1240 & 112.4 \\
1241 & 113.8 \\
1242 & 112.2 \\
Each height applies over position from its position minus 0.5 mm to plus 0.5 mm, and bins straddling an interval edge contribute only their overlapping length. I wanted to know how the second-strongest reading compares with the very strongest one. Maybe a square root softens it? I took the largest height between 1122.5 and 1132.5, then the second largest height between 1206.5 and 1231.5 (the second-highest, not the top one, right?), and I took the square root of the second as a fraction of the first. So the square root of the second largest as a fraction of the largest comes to 1.02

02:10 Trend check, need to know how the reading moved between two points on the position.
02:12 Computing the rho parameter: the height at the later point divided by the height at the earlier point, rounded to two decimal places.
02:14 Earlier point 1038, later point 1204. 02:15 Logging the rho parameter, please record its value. 0.81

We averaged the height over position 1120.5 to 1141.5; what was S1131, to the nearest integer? 93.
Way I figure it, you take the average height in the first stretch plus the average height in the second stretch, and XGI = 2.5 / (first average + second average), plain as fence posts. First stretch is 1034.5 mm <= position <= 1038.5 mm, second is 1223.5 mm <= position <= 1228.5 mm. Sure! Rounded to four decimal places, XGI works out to 0.0107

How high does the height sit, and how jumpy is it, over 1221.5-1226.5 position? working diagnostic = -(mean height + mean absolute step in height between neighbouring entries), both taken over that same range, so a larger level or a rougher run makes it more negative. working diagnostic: -108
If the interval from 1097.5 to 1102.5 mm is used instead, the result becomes -107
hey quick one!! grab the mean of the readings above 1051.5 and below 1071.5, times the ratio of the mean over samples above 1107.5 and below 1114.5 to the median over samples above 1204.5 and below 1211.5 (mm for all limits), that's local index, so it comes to 132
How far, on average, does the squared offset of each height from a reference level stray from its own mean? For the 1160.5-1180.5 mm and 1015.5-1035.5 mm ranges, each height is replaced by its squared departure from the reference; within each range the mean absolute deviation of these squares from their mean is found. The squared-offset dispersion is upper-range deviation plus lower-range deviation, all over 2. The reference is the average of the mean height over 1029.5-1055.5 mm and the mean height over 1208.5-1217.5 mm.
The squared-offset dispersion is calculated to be 176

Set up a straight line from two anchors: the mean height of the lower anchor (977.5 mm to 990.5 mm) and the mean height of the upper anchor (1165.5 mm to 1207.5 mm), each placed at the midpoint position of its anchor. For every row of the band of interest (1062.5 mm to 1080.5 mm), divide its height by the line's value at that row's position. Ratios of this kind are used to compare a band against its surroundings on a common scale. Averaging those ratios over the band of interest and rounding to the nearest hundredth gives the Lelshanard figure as 1.06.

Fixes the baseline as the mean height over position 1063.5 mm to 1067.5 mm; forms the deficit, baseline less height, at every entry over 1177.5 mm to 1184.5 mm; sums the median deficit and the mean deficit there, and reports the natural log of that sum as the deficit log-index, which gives 3.56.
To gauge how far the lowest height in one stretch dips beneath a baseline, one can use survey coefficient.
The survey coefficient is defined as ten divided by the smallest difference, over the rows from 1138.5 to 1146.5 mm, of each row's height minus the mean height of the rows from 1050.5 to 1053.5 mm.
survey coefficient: -0.28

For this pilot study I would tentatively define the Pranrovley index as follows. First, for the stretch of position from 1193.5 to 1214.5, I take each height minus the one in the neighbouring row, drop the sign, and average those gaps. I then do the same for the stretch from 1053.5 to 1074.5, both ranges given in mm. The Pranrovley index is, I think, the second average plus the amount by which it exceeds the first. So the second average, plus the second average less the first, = 4.2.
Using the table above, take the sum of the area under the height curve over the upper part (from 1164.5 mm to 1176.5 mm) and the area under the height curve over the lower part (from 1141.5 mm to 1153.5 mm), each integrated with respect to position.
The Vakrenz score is 2048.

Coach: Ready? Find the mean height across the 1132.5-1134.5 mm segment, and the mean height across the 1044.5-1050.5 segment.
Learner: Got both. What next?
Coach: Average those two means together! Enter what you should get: 103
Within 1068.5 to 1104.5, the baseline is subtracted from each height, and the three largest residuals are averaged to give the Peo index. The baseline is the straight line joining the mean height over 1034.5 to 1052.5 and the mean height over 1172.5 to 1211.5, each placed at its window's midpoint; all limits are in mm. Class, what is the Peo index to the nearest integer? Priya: 13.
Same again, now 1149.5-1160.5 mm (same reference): -13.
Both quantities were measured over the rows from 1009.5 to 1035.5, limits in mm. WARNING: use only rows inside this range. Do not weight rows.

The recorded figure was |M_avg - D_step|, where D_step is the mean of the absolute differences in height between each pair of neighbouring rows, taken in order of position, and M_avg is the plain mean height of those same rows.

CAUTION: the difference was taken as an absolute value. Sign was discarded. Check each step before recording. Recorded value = 119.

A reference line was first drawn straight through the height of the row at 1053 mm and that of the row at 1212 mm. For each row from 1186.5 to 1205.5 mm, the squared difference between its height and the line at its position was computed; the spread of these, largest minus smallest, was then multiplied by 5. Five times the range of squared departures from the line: 317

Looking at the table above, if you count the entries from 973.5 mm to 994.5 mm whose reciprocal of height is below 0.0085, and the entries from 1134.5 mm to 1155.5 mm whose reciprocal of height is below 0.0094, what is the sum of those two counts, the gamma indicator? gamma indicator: 17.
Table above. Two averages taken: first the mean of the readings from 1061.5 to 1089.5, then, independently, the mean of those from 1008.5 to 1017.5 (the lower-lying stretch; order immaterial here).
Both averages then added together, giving 235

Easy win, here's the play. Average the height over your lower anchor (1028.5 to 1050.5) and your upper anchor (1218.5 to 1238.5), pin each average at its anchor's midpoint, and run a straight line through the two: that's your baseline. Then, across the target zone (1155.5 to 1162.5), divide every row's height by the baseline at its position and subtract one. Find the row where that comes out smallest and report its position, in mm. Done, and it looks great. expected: 1156 mm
